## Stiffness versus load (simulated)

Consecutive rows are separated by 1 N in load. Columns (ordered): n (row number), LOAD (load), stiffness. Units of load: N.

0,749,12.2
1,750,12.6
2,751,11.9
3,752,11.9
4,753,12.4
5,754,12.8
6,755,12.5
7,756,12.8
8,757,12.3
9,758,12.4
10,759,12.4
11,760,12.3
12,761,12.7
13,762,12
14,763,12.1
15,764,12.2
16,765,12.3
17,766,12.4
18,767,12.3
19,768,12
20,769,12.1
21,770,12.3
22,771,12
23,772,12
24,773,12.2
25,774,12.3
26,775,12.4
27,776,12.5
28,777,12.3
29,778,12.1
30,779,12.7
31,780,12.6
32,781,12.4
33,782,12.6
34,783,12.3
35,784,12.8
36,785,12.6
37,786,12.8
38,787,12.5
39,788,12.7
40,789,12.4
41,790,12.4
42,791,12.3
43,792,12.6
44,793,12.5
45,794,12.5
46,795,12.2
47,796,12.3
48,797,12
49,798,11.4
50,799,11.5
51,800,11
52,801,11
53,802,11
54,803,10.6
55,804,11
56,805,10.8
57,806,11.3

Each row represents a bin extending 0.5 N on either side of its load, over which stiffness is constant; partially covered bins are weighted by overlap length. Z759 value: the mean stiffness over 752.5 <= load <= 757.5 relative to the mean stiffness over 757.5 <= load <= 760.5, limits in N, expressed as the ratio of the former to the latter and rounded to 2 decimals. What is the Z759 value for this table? 1.02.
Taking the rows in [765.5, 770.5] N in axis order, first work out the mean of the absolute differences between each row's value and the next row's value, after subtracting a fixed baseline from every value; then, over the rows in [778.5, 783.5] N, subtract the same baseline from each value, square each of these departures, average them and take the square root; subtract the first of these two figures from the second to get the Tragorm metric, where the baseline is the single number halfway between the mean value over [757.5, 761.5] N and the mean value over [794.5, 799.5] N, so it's 0.21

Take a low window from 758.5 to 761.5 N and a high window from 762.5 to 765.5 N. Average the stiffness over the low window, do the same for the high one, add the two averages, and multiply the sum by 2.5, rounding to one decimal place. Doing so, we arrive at 61.7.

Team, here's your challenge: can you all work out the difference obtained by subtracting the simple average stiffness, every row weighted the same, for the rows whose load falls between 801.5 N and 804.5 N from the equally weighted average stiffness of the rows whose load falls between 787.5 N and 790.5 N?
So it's 1.6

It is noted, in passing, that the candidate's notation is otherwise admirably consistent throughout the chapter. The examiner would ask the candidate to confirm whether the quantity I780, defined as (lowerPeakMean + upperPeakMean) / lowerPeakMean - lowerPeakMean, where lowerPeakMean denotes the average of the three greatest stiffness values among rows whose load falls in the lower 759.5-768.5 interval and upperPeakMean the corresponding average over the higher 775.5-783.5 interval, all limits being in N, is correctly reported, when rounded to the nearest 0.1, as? -10.5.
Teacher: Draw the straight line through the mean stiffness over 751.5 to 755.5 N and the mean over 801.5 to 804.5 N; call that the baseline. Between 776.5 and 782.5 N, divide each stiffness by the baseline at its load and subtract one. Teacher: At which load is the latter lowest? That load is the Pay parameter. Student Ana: 778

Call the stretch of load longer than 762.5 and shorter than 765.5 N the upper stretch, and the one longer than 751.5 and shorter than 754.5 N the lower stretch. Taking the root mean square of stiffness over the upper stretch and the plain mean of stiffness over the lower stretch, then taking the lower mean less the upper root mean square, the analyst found 0.17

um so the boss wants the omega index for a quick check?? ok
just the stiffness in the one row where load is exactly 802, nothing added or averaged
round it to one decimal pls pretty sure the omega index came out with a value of 11.0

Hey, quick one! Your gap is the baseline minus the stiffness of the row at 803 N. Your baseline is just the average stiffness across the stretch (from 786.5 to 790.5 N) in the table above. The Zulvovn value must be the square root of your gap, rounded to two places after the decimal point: 1.38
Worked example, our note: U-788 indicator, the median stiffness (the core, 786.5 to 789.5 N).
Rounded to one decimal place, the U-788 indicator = 12.5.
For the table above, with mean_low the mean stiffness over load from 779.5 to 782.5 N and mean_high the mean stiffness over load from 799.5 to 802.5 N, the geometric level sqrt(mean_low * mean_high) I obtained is 11.7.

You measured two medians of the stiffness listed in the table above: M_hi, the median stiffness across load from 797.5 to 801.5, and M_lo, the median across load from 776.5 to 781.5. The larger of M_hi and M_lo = 12.4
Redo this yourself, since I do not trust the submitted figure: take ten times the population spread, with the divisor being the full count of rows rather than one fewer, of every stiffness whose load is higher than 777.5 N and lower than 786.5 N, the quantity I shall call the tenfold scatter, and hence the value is 2.2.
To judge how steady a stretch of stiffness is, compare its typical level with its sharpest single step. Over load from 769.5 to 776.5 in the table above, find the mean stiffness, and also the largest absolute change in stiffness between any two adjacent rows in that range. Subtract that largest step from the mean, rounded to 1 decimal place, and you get 11.9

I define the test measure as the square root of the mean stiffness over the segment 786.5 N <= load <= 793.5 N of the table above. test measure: 3.53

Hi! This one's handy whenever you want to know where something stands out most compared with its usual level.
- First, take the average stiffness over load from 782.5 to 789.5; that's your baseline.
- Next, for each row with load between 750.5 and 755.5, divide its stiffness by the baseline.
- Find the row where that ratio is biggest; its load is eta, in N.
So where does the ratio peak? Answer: 754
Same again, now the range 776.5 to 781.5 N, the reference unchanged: 779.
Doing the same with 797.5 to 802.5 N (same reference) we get 799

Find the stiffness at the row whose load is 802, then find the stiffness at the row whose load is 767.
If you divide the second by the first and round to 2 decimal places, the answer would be 1.12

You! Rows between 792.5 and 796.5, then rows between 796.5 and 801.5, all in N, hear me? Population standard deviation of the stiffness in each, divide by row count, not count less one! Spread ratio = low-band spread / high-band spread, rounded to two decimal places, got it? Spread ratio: 0.35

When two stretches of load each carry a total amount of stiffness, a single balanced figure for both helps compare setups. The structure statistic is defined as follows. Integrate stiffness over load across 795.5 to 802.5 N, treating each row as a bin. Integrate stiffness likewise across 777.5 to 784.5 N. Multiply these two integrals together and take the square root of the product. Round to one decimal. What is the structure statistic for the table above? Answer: 83.8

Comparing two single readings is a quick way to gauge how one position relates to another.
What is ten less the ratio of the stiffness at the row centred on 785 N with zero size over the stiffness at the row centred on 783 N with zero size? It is 8.98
